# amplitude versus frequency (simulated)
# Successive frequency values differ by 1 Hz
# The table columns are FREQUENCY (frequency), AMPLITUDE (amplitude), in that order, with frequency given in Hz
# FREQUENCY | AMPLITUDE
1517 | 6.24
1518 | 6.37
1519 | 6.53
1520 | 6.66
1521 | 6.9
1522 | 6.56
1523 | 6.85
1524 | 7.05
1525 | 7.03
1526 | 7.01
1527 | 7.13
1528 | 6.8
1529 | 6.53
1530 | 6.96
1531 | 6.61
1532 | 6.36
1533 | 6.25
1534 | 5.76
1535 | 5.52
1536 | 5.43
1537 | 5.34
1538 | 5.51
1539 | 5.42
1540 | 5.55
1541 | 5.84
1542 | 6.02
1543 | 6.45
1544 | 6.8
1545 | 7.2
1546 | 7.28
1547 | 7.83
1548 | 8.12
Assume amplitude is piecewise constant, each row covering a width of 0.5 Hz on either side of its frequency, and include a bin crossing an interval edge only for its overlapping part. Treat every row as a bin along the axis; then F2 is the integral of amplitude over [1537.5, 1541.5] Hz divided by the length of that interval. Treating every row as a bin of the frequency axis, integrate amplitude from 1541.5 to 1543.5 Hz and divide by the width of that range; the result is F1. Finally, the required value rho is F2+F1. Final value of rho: 11.8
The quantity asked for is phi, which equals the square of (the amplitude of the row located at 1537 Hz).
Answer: 29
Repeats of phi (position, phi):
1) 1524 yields 50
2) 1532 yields 40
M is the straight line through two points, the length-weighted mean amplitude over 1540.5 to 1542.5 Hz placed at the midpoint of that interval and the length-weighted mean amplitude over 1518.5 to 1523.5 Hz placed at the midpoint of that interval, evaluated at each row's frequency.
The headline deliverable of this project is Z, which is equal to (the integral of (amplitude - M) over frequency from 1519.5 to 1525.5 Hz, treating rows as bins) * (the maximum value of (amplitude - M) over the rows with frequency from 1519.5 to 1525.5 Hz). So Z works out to 0.6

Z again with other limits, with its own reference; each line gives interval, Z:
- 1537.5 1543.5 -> -0.6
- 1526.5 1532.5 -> 1.4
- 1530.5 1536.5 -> -0.4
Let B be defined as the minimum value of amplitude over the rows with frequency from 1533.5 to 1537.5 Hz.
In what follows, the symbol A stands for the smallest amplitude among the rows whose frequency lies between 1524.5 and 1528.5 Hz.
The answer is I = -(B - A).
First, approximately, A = 6.8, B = 5.34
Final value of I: 1.5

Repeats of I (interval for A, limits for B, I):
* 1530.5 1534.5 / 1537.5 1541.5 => 0.3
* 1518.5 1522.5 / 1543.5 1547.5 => -0.3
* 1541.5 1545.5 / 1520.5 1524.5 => -0.5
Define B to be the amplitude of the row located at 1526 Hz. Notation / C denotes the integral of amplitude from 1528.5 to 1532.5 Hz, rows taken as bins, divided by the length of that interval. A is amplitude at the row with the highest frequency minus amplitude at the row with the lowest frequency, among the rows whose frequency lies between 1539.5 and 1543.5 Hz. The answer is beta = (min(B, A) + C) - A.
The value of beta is 6.6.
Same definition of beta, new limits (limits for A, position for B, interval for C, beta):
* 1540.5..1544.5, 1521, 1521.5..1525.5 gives 6.9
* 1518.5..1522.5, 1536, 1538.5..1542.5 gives 5.7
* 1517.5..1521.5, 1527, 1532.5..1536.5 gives 5.7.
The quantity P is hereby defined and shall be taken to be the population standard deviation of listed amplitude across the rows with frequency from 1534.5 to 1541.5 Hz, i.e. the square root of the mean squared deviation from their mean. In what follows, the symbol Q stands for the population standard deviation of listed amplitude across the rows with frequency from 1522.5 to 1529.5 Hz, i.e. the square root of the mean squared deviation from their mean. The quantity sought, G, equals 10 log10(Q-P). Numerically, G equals -14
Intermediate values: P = 0.15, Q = 0.2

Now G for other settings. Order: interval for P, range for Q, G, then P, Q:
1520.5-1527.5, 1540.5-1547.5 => -3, 0.18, 0.7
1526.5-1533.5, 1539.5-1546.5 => -5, 0.29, 0.6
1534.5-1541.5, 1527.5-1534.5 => -7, 0.15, 0.4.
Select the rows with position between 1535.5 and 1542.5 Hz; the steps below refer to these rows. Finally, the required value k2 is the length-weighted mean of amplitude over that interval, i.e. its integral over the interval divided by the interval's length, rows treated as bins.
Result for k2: 5.59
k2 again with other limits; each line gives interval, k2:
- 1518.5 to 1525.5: 6.80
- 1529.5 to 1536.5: 6.13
